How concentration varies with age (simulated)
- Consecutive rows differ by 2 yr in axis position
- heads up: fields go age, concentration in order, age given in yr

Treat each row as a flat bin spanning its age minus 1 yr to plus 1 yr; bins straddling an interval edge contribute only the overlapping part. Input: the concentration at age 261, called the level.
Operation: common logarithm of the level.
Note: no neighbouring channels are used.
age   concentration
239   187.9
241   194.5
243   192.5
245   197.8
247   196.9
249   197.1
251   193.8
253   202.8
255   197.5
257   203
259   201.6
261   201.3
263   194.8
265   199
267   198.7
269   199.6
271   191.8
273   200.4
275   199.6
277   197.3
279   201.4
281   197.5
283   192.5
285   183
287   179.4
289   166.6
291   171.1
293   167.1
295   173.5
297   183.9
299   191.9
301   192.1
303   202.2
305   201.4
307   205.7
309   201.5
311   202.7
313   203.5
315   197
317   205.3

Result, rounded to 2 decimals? 2.30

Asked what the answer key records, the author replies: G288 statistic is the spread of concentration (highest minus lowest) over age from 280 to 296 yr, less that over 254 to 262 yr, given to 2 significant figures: 25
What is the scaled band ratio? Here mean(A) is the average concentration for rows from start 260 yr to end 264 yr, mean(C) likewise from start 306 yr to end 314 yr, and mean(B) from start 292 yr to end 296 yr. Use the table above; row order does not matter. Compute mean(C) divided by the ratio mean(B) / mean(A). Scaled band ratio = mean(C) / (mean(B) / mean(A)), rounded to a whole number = 236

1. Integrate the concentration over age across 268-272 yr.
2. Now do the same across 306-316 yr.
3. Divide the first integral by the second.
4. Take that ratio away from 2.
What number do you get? 1.61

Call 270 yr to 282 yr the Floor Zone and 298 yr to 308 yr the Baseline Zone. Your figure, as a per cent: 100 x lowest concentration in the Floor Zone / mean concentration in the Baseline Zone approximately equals 97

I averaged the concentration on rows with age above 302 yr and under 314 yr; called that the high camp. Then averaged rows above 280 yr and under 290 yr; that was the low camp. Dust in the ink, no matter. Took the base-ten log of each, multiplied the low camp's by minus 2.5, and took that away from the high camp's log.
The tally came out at 7.97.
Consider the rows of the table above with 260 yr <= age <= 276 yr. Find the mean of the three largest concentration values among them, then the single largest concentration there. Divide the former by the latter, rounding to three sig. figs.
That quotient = 0.996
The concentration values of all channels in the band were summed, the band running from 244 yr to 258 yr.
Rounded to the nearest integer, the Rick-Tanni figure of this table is 1389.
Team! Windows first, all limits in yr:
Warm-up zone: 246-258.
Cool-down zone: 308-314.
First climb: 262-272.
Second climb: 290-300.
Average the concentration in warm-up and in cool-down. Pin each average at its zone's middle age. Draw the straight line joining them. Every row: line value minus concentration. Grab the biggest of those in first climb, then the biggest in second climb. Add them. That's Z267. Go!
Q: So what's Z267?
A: 42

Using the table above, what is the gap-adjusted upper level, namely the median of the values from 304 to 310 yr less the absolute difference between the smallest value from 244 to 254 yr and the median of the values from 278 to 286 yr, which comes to 200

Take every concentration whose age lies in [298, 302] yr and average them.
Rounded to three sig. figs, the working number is 192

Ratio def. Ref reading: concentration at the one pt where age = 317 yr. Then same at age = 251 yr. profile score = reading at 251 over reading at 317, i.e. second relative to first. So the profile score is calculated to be 0.94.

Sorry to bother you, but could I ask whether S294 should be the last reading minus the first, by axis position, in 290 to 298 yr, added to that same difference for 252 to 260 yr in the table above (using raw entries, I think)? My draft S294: 11.6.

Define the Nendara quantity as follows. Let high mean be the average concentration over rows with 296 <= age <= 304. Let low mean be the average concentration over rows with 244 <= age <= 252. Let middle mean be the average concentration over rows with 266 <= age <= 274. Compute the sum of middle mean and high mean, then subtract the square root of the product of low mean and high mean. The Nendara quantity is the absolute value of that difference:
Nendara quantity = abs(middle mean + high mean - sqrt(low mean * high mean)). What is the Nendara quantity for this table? 196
